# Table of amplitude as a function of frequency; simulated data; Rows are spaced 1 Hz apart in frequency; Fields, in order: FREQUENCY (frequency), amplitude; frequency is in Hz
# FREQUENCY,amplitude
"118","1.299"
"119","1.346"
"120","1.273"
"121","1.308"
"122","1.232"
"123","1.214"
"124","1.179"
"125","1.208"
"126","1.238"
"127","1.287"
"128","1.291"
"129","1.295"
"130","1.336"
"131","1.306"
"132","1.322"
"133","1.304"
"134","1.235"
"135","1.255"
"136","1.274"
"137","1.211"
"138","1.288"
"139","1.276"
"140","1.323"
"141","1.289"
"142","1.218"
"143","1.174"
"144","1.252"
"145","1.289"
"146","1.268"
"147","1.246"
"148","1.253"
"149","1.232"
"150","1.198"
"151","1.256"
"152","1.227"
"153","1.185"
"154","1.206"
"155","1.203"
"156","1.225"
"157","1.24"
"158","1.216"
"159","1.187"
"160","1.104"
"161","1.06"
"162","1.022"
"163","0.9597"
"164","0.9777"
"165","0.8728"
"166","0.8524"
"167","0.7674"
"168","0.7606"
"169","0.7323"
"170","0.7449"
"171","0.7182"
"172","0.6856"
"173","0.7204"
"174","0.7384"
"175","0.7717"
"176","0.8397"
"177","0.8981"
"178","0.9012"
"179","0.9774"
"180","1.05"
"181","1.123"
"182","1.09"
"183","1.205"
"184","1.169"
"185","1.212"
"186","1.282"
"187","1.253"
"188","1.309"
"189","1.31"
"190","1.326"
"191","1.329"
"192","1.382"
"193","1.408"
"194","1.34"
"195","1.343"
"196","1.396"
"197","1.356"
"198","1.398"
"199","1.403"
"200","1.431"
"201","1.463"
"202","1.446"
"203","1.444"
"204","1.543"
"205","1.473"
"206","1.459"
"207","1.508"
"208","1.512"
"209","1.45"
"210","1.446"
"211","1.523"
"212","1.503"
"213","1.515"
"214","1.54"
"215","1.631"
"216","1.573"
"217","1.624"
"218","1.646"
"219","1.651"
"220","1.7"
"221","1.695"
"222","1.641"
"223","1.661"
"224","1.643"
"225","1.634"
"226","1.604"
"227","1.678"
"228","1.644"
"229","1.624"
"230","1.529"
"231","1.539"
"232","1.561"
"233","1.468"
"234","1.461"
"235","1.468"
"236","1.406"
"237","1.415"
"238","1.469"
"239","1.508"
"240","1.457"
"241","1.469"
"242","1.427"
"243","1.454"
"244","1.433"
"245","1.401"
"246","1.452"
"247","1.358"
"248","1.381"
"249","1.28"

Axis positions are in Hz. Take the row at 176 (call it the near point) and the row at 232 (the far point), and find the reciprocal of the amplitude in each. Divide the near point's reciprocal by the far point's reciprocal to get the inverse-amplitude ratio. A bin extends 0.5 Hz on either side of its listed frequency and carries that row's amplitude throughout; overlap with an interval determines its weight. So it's 1.86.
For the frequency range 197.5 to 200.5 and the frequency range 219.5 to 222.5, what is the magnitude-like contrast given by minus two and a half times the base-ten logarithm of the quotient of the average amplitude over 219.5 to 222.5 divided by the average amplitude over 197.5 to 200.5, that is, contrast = -0.19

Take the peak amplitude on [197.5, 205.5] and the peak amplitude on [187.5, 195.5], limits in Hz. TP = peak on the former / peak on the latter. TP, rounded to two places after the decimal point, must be 1.10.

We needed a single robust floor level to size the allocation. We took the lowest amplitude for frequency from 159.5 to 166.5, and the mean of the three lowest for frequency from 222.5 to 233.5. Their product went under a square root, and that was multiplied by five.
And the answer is 5.68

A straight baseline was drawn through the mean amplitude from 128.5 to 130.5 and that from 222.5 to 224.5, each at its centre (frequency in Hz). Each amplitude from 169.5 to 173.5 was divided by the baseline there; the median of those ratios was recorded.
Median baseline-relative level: 0.49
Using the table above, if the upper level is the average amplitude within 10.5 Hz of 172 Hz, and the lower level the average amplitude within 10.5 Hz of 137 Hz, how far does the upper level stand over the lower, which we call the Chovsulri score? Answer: -0.41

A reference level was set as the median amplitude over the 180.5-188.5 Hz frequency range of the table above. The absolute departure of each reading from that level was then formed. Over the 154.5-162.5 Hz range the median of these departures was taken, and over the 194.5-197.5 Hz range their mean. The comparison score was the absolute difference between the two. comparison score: 0.13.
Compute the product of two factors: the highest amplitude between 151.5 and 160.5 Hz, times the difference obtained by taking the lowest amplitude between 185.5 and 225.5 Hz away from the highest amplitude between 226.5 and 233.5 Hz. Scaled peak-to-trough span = 0.53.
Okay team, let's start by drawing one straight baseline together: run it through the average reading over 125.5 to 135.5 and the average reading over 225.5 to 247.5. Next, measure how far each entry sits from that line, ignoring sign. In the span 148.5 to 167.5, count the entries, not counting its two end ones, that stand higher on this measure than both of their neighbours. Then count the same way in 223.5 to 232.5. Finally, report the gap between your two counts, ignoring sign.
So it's 3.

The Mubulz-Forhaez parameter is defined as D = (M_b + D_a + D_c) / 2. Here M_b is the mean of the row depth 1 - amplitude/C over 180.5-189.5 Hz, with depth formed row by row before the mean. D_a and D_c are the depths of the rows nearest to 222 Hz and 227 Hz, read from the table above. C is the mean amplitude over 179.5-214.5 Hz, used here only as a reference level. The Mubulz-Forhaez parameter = -0.2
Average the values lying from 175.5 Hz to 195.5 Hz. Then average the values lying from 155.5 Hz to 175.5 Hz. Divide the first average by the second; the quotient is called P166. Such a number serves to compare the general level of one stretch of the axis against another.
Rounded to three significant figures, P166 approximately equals 1.29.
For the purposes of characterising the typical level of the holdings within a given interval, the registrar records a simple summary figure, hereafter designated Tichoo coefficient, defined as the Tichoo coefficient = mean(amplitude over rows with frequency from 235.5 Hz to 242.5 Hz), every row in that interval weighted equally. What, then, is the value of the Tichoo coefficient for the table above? 1.5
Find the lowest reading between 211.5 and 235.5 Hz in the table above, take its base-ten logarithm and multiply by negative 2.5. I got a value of -0.41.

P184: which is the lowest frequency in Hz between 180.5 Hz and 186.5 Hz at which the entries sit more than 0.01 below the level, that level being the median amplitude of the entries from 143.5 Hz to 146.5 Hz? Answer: 181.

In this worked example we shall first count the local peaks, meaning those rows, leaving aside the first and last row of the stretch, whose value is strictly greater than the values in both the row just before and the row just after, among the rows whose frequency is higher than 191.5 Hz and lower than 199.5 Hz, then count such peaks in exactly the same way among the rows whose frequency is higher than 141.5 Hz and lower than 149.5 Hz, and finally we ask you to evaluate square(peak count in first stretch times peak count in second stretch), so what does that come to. 16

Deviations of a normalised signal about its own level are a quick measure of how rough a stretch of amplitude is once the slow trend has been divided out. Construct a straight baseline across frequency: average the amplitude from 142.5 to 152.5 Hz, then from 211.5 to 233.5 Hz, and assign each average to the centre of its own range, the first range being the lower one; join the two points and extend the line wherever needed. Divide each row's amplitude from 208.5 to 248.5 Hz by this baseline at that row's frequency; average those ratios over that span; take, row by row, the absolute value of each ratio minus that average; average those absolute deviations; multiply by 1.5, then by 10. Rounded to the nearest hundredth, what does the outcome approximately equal 1.08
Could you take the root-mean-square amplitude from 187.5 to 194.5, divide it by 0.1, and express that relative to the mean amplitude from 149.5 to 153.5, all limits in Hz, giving 11.0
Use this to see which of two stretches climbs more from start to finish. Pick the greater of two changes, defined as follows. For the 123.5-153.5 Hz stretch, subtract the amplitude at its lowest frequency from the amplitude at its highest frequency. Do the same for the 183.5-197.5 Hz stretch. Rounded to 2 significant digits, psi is 0.19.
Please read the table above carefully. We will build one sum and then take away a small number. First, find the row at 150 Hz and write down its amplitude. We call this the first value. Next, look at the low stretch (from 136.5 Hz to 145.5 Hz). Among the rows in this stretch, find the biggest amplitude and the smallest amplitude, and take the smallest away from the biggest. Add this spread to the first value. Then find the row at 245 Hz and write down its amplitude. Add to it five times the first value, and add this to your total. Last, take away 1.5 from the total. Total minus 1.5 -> 7.2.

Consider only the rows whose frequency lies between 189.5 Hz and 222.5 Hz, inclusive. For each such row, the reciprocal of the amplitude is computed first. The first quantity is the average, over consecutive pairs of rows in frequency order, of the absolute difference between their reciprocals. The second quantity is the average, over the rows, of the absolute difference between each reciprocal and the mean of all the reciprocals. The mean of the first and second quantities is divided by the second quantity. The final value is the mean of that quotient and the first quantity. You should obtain 0.36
